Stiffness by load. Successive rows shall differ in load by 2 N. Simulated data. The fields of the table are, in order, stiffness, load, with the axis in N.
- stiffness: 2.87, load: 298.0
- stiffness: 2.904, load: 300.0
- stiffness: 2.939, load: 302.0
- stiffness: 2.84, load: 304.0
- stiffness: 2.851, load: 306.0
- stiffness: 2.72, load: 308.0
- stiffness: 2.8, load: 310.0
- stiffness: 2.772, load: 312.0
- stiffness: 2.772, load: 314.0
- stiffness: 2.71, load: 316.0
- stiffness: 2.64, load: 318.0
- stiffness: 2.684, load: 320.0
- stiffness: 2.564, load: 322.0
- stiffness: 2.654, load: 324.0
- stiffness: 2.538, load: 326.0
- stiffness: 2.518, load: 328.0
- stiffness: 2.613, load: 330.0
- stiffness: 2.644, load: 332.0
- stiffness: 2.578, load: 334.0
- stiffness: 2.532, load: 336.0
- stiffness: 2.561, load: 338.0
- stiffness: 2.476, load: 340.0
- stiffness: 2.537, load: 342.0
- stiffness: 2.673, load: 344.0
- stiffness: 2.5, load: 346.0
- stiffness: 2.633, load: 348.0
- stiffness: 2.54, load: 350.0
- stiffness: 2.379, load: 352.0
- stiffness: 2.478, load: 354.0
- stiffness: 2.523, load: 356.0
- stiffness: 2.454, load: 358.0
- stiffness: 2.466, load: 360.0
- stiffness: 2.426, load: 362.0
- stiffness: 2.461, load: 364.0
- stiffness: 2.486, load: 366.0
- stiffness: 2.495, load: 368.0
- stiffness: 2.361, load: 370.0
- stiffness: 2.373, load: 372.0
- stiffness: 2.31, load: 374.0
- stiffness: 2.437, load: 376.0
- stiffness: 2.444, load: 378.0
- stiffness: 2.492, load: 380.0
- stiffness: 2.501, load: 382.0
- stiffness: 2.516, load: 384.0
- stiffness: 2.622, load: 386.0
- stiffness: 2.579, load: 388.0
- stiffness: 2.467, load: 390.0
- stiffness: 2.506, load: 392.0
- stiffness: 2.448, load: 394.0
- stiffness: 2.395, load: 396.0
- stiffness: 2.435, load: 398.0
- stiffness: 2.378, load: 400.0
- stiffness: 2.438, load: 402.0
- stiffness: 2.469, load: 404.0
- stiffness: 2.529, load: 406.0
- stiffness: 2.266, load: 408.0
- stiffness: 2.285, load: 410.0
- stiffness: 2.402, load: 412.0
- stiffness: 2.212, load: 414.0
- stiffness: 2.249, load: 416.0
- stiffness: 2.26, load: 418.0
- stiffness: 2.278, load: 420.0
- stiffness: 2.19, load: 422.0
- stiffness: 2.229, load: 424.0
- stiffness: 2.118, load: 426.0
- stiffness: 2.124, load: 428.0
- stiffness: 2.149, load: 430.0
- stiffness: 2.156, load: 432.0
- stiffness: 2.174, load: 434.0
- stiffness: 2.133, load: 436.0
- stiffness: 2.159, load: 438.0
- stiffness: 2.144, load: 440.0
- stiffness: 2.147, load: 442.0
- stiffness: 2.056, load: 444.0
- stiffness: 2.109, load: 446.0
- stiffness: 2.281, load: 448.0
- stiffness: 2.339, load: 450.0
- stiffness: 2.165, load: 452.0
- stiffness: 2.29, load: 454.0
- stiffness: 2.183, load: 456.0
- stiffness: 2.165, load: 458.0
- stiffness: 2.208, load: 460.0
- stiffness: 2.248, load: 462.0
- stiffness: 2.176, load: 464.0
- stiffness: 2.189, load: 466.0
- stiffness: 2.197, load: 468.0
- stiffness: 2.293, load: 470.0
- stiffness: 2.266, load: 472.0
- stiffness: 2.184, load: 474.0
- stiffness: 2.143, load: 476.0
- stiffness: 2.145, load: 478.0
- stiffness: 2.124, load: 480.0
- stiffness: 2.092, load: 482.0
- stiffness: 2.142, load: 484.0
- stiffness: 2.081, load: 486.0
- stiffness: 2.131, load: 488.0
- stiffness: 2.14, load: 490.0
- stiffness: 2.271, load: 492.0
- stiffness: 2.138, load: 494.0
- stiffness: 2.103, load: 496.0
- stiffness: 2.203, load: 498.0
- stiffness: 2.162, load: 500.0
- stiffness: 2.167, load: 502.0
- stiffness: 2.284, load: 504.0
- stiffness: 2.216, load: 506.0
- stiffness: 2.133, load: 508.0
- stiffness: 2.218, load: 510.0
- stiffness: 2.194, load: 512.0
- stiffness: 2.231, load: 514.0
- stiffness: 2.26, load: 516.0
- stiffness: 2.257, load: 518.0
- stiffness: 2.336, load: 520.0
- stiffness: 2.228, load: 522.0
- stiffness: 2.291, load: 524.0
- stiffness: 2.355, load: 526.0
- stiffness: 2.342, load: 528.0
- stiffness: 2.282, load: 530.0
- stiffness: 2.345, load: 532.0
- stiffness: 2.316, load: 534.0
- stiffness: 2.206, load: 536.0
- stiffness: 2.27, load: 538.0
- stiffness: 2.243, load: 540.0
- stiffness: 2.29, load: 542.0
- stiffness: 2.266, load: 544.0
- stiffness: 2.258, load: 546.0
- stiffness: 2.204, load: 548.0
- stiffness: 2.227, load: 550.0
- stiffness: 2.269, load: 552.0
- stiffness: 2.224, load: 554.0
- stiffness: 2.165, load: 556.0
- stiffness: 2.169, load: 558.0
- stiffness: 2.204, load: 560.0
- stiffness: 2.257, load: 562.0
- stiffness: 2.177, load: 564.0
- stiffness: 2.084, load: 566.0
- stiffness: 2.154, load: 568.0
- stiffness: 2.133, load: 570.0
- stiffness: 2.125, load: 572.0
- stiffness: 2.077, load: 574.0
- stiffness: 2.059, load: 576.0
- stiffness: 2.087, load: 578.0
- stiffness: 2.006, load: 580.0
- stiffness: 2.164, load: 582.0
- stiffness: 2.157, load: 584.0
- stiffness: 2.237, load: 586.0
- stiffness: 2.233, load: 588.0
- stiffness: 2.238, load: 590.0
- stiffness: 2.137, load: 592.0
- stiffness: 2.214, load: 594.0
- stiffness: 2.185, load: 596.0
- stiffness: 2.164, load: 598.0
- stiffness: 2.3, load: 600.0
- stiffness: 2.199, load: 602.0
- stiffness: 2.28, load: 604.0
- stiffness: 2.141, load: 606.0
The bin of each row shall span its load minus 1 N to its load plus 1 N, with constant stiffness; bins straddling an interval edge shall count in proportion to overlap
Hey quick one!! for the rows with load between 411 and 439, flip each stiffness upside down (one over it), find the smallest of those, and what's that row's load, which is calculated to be 412.0 N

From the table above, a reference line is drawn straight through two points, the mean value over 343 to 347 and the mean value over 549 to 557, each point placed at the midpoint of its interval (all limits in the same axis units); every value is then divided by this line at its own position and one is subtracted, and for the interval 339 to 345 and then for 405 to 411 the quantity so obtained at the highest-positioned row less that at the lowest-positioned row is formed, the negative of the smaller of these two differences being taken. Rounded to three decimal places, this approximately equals 0.096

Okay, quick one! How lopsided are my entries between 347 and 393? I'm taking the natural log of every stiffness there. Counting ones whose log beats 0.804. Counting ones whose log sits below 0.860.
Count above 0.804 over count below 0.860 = 11.5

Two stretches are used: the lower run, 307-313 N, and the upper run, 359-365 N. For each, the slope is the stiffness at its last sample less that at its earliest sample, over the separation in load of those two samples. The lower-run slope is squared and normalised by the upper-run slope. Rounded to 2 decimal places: -0.14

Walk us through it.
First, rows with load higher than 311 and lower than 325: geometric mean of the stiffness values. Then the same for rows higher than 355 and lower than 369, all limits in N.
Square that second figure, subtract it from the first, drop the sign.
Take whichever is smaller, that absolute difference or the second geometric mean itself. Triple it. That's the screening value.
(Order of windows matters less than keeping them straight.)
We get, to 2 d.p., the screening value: 7.42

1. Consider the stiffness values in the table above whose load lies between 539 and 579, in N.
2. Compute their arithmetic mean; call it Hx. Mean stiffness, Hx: 2.18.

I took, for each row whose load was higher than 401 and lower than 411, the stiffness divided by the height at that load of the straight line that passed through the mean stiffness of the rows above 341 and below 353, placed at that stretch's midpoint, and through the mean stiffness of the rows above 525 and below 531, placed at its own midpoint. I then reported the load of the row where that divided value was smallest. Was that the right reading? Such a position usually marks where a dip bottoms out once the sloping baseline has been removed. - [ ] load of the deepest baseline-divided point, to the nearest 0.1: 408.0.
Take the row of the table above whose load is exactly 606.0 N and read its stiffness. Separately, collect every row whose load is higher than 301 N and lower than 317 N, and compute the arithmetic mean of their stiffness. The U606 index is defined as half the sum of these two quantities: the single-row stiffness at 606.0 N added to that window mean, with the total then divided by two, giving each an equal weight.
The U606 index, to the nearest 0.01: 2.47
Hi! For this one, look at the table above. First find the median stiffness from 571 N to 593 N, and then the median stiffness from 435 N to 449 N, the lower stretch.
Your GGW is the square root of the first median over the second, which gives 0.998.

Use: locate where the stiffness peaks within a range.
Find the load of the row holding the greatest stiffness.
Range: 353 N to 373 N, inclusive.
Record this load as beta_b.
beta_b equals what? 356.0 N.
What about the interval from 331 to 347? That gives 344.0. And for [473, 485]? 474.0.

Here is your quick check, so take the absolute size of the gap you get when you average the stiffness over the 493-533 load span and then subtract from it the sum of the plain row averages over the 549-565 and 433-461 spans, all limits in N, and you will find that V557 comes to 2.16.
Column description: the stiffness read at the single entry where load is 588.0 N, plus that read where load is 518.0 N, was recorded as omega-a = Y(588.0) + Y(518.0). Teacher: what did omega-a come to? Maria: 4.49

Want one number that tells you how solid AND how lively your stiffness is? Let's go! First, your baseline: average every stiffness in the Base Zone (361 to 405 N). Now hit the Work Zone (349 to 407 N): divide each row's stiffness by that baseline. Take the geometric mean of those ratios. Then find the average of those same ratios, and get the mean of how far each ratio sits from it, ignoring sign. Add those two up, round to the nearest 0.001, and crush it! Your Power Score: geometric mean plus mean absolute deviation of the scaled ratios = 1.023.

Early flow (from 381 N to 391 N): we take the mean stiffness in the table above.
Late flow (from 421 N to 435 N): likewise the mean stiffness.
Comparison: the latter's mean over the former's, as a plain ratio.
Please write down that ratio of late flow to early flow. 0.85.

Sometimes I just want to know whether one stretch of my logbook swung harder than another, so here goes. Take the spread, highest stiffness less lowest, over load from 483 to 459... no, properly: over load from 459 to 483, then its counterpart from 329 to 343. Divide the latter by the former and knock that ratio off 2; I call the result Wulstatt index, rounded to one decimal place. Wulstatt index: 1.2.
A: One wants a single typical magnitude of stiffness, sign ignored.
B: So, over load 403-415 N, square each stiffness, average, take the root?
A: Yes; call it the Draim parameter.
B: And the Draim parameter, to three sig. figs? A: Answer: 2.36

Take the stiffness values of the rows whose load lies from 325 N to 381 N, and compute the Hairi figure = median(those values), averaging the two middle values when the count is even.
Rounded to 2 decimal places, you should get 2.49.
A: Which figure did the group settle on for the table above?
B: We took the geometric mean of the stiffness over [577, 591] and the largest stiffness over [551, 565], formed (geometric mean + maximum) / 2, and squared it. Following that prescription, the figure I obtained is 4.9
